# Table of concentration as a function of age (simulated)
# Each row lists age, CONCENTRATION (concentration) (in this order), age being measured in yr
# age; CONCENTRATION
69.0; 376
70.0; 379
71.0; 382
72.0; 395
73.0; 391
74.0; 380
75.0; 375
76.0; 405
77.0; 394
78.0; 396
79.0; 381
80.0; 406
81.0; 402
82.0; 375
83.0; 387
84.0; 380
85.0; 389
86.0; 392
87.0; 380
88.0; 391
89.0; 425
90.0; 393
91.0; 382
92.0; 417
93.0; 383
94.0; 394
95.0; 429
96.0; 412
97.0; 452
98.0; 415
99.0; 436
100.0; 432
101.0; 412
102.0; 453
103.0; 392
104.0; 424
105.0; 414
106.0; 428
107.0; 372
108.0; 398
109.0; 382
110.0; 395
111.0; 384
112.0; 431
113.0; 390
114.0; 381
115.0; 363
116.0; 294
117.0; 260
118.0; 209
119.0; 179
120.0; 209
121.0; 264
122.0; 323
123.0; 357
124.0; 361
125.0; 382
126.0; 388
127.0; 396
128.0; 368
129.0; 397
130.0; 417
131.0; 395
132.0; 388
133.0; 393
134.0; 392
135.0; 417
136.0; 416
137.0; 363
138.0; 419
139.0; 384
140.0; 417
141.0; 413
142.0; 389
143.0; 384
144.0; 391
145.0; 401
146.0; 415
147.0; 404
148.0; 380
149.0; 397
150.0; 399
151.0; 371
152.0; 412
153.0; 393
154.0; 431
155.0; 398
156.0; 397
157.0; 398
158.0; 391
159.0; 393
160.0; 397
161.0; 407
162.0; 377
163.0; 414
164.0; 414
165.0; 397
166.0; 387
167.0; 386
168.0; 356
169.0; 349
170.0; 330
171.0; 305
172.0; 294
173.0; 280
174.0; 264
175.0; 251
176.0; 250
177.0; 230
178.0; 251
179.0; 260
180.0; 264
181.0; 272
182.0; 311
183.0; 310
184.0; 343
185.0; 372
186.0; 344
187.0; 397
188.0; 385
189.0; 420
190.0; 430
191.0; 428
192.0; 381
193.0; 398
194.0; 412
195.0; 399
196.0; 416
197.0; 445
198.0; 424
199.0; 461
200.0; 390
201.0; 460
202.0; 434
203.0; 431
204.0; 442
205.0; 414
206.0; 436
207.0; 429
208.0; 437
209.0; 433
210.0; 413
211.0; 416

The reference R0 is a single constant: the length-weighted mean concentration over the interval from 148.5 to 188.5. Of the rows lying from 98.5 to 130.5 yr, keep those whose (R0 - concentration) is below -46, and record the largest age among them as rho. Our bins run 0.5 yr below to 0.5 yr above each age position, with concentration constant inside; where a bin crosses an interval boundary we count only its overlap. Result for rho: 130.0 yr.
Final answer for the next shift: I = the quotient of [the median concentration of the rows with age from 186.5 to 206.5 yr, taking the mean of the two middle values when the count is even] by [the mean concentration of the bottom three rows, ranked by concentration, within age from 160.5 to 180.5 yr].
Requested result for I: 1.7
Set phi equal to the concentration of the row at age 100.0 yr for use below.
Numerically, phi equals 432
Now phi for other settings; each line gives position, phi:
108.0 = 398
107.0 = 372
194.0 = 412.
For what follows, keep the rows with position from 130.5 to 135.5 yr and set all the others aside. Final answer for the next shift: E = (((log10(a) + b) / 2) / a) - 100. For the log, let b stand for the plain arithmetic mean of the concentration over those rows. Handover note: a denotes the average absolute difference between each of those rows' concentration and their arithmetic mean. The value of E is -75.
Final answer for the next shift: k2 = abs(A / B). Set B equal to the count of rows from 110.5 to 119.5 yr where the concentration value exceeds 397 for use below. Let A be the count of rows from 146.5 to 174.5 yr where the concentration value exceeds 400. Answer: 6.0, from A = 6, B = 1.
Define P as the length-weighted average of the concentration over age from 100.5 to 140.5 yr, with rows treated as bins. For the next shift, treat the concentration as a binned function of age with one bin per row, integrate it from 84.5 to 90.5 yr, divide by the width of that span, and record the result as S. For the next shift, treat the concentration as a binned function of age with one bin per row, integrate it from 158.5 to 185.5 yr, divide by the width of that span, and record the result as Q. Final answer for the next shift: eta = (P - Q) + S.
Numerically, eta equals 437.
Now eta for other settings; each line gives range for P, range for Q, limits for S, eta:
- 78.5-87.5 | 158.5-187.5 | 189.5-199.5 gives 476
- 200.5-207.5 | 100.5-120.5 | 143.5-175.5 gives 451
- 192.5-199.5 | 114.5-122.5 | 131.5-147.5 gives 559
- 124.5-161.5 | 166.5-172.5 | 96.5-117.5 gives 456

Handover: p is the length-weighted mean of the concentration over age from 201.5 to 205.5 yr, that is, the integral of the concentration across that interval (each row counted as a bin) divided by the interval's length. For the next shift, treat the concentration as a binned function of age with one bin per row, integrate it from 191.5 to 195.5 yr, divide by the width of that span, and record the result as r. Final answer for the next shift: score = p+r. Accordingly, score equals 828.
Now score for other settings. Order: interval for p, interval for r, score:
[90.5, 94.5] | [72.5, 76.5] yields 782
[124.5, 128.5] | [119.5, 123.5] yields 672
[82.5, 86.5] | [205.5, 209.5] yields 821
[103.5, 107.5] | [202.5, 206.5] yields 840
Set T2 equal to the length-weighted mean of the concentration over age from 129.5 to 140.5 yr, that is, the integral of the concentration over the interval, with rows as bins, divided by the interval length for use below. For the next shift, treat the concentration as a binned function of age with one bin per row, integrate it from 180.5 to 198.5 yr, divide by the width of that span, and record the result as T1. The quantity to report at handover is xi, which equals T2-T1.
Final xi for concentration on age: 17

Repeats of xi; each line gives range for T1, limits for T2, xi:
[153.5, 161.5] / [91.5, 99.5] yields 16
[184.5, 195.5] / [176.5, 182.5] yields -132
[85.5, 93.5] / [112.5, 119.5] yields -99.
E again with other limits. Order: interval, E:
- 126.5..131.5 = -81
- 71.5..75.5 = -75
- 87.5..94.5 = -85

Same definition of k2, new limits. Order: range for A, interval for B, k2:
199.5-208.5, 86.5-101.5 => 0.9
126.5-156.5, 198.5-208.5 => 1.2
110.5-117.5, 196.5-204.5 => 0.1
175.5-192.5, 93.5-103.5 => 0.4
